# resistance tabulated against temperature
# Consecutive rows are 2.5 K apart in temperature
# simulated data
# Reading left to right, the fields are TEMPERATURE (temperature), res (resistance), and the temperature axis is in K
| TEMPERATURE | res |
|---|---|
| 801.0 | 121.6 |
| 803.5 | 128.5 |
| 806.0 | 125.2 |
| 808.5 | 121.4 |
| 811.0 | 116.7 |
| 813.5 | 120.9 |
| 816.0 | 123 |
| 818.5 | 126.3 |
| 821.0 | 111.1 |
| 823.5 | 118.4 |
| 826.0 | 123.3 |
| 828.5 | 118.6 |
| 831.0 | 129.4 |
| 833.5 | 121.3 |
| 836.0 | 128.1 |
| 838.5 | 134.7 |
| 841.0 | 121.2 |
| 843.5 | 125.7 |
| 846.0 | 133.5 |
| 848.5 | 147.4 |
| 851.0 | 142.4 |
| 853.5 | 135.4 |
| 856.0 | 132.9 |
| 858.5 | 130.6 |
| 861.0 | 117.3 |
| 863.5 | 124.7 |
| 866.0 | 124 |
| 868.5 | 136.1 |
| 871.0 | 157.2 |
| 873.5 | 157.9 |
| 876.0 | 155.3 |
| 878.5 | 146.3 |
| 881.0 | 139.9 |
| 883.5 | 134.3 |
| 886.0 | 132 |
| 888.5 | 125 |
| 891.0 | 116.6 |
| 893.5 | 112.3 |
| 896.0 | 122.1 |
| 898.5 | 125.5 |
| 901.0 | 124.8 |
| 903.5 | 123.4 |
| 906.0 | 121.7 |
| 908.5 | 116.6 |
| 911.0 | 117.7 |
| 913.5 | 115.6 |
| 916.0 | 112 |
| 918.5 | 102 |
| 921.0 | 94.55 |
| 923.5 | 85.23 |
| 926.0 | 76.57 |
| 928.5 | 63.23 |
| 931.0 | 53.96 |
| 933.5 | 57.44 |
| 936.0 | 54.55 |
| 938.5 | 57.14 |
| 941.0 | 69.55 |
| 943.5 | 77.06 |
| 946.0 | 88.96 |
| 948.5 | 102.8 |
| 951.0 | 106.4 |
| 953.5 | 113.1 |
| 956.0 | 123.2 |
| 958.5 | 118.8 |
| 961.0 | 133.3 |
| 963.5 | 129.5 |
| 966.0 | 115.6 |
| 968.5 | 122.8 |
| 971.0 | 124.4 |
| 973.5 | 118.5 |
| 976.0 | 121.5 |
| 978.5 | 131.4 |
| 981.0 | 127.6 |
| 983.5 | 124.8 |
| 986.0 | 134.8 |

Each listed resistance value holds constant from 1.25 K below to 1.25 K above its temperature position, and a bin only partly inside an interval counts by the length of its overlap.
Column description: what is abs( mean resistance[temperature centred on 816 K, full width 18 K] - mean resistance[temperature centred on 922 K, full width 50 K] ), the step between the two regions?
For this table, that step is 28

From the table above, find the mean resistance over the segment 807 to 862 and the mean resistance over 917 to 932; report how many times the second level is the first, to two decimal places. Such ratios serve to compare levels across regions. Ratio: 0.63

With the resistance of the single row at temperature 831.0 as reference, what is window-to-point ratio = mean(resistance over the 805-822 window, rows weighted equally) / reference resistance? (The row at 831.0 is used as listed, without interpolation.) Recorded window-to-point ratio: 0.93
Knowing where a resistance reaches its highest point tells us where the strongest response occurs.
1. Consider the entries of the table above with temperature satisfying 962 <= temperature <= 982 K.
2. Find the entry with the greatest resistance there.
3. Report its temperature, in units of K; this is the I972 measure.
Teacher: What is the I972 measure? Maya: 978.5 K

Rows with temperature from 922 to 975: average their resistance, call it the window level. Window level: 95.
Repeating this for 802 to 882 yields 130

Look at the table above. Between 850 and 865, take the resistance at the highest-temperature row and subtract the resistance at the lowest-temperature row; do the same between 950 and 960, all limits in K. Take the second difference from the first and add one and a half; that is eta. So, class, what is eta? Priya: -29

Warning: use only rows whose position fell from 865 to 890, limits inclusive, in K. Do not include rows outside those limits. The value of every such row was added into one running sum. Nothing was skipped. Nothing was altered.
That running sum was 1408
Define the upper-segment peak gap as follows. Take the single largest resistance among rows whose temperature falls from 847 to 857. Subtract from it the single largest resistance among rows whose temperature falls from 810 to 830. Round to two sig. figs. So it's 21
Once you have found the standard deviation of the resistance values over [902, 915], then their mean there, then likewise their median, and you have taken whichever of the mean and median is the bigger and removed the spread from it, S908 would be 116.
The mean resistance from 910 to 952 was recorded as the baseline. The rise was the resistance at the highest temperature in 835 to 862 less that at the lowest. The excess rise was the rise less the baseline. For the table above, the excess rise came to -95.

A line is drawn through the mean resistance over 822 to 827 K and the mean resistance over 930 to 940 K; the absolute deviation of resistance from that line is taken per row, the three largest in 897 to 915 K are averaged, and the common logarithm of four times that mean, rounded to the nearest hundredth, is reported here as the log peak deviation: 2.29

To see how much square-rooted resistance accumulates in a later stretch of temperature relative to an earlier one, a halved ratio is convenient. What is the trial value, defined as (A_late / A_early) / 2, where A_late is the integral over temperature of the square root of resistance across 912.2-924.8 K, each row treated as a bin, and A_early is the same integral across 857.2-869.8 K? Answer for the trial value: 0.45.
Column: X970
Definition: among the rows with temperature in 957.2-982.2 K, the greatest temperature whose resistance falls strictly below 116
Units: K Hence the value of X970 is 966.0 K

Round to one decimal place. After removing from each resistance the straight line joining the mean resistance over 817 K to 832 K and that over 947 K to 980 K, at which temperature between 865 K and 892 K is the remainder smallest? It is 891.0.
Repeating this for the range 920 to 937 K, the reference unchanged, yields 931.0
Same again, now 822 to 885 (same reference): 861.0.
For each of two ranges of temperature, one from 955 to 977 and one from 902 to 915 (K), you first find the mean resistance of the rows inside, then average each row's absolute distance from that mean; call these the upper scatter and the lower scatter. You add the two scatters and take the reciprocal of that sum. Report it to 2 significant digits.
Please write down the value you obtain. 0.15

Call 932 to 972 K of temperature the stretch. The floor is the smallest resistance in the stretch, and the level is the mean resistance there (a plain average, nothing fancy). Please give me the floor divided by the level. 0.55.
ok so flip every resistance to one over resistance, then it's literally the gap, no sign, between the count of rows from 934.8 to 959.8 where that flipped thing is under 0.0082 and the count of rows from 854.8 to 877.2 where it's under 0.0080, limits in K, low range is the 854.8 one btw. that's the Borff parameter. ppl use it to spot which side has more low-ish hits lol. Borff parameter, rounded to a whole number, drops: 5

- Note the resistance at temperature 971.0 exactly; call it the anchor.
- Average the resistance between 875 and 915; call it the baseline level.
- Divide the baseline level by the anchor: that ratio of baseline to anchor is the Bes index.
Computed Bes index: 1.0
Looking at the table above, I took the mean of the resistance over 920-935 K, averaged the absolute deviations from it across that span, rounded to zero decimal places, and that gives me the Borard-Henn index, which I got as 14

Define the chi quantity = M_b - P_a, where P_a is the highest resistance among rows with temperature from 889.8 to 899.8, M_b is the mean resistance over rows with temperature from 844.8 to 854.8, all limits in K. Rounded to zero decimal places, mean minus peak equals 14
